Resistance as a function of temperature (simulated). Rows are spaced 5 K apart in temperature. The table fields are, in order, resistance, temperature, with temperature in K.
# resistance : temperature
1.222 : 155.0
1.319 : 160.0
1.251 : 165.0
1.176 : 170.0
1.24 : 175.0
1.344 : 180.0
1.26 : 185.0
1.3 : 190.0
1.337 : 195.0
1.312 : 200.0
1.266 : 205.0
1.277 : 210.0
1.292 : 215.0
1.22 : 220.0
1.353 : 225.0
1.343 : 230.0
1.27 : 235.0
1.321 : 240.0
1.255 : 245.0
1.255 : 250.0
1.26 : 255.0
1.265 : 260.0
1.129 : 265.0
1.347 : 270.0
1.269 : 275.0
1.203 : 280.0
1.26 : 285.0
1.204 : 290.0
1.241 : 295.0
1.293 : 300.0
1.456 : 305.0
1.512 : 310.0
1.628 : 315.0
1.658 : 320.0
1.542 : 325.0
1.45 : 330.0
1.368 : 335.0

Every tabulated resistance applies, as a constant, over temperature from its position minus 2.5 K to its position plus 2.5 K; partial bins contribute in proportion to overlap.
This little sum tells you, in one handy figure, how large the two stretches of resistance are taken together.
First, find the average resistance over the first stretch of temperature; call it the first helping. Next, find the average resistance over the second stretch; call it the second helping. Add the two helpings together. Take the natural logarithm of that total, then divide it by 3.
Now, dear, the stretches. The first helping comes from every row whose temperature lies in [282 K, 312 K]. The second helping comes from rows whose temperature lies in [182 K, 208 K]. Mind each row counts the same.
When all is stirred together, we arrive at 0.321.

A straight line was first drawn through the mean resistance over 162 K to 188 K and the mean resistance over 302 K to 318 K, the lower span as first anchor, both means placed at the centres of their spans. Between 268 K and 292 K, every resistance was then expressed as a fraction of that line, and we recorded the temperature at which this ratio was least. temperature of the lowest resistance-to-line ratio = 290.0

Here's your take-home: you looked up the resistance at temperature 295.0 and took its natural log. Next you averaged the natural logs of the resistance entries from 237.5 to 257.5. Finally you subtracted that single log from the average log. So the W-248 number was 0.025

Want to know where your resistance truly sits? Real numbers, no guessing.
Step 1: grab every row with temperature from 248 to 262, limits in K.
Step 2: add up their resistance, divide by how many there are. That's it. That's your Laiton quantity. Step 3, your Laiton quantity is 1.26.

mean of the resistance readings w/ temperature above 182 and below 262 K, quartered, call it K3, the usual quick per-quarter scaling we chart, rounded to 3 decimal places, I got 0.322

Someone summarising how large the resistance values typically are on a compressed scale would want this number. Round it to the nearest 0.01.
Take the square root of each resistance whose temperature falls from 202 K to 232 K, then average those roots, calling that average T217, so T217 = 1.14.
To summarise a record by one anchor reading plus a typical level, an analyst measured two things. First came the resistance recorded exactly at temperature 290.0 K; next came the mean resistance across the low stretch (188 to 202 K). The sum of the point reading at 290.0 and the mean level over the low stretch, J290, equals 2.52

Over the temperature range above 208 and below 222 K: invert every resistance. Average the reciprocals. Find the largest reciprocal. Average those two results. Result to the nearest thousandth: 0.806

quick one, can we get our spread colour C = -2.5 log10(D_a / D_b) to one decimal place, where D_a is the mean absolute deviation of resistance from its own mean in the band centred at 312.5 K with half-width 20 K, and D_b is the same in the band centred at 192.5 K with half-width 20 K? -1.4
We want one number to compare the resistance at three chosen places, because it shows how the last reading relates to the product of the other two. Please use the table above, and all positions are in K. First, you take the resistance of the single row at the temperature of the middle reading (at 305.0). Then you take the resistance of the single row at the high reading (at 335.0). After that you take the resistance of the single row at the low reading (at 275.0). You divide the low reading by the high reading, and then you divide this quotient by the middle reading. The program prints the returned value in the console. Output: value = 0.64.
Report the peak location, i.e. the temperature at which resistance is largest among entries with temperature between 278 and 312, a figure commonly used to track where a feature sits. 310.0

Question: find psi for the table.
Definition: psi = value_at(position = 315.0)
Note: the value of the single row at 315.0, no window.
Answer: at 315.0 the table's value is 1.628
